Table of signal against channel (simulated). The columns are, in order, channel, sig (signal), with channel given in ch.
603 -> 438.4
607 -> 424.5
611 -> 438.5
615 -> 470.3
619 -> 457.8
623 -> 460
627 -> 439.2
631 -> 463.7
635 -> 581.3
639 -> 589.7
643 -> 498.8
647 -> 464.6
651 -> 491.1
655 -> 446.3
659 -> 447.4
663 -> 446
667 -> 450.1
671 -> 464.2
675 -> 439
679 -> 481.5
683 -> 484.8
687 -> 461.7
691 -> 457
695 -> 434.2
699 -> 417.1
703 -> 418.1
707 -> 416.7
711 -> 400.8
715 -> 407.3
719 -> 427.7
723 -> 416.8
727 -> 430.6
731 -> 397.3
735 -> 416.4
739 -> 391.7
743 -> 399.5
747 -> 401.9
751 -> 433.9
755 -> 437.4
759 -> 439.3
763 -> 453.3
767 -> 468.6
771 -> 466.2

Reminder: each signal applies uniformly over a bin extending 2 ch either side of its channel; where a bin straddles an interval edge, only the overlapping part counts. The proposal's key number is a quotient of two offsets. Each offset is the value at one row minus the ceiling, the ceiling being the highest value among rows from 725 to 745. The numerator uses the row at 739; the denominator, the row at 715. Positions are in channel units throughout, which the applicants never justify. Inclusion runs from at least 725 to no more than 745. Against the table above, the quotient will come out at 1.7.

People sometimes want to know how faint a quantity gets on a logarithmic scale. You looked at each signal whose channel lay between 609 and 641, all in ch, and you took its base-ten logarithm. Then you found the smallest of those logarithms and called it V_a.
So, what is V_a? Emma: 2.642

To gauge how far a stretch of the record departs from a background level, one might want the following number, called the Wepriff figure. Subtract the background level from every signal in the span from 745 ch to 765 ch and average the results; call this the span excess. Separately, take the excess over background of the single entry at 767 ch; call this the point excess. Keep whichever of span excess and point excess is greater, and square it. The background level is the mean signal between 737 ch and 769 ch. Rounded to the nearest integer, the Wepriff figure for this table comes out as 1632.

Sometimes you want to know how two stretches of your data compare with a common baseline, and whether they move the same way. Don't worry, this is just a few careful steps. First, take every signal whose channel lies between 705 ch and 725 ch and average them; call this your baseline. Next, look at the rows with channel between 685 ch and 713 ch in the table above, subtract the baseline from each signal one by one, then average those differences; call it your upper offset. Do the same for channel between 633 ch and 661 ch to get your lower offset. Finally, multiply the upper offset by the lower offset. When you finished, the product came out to 1379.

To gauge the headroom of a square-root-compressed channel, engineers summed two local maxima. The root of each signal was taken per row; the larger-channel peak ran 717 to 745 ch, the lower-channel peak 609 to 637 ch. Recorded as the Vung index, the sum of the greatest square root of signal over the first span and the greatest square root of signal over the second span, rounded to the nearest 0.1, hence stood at 44.9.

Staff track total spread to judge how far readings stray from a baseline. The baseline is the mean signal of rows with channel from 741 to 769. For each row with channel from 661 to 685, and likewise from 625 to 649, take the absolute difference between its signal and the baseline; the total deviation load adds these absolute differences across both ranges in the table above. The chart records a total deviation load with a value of 602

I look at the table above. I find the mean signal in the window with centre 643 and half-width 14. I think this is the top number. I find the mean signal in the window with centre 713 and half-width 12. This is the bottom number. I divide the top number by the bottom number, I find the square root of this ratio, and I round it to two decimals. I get 1.10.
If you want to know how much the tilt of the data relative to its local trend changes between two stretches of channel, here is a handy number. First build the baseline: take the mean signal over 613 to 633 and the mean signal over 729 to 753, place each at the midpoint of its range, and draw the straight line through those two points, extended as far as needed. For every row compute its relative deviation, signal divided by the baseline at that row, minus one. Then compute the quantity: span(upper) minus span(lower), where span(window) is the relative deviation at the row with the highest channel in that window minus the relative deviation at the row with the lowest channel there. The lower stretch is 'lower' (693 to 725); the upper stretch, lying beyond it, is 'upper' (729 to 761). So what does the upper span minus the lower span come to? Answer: 0.15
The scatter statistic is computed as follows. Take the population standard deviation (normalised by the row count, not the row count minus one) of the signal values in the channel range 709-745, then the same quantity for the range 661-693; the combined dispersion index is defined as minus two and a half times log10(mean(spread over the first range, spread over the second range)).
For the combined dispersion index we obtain -2.9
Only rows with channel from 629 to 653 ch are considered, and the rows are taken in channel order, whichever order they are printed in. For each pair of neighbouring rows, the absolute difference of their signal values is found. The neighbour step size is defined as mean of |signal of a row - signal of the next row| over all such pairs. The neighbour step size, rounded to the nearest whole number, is 56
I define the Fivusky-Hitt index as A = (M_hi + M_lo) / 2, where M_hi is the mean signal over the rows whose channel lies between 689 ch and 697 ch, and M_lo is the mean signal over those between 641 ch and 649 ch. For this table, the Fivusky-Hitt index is 464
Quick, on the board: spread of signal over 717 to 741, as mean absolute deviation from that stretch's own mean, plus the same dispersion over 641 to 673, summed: 29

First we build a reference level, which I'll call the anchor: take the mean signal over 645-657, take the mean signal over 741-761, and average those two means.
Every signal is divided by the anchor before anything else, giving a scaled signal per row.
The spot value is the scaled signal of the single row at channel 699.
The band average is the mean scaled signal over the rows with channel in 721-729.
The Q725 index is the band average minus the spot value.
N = 0.015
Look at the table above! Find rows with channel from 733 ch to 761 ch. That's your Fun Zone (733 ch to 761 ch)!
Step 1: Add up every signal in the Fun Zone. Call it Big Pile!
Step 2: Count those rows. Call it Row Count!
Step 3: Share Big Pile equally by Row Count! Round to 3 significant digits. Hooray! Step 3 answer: 417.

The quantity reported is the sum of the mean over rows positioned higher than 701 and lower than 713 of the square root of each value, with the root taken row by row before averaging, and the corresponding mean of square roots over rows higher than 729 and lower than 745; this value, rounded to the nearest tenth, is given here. 40.3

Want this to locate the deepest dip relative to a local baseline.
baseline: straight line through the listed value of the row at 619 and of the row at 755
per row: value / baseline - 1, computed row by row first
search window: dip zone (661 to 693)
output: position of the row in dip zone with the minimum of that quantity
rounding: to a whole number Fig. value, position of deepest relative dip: 675 ch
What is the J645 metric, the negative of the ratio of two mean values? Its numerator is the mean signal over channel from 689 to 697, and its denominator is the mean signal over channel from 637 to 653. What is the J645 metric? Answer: -0.87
